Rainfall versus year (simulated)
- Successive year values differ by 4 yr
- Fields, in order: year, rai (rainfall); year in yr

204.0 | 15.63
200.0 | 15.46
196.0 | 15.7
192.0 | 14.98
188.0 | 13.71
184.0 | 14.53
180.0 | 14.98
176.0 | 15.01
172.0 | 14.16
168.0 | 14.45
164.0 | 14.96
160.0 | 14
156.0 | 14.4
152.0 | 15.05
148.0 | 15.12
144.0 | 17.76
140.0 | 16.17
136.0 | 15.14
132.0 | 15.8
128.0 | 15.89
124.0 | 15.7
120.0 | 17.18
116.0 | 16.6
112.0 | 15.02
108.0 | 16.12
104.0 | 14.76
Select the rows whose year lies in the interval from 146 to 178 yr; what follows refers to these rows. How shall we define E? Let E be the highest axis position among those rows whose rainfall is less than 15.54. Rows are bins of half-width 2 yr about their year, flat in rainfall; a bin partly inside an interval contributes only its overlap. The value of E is 176.0 yr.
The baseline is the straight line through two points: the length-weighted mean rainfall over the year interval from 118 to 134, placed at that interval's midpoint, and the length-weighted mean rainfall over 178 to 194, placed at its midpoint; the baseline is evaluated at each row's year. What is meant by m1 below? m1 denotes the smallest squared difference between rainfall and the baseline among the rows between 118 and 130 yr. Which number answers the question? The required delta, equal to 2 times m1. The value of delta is 0.08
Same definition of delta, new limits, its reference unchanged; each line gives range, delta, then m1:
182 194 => 0.01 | 0.005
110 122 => 0.07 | 0.037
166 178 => 0.08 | 0.038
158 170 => 0.06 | 0.030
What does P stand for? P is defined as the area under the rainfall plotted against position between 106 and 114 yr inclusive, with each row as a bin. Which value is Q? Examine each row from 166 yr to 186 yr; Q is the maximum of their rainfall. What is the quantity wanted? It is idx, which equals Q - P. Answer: -110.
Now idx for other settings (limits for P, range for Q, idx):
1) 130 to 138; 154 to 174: -109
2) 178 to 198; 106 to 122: -278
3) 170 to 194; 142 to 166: -332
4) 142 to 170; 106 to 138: -406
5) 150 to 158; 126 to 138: -102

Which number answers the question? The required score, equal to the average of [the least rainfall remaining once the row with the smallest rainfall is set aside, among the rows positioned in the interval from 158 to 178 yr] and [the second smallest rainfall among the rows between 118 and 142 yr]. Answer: 14.9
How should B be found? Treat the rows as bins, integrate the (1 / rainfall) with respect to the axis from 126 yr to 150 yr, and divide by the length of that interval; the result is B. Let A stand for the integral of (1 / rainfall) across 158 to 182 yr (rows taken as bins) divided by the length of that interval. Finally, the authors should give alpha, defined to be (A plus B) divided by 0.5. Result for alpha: 0.263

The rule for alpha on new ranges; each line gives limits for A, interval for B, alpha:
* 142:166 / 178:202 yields 0.267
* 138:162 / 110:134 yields 0.256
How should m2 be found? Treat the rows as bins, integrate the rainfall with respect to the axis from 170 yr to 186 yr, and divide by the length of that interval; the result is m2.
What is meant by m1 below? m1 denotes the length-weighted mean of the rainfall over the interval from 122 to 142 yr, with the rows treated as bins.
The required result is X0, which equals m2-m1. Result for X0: -1.1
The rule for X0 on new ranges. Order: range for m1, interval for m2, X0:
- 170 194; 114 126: 1.9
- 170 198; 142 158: 0.9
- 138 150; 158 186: -1.8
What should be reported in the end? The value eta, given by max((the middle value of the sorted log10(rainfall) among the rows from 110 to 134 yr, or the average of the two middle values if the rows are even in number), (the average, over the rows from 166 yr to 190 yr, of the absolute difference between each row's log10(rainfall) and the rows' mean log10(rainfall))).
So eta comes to 1.200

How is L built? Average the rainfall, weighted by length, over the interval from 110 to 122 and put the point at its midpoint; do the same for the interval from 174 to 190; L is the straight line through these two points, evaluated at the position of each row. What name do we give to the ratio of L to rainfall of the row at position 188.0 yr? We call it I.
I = 1.05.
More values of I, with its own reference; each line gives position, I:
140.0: 0.97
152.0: 1.02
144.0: 0.88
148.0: 1.02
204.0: 0.89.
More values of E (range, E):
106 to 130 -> 112.0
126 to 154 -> 152.0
